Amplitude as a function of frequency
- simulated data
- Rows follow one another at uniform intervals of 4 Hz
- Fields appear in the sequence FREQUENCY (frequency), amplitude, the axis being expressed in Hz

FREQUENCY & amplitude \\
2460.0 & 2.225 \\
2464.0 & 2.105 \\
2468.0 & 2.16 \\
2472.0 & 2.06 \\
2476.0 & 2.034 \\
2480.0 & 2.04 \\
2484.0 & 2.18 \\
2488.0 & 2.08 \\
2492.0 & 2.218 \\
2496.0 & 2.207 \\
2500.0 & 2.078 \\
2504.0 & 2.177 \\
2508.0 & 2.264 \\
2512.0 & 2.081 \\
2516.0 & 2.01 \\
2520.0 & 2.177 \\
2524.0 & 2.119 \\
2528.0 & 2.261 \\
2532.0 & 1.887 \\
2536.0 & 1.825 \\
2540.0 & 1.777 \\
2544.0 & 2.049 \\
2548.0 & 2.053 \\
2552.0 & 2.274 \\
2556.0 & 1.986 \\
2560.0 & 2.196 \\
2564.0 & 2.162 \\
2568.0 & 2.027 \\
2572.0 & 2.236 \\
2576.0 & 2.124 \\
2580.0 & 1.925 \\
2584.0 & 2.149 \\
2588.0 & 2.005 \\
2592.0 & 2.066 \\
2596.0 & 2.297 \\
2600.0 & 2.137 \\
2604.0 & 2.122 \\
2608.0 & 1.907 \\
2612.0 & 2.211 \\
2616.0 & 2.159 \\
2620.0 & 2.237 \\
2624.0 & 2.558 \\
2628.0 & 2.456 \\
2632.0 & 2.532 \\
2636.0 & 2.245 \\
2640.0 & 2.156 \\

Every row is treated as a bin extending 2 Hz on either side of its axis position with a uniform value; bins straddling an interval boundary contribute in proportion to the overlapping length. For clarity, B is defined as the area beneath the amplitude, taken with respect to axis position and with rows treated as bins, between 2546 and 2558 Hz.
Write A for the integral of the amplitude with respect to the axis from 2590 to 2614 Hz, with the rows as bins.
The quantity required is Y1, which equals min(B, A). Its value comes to 25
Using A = 51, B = 25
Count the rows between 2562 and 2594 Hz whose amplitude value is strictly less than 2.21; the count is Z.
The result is 7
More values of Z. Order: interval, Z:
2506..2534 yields 5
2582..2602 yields 4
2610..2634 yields 1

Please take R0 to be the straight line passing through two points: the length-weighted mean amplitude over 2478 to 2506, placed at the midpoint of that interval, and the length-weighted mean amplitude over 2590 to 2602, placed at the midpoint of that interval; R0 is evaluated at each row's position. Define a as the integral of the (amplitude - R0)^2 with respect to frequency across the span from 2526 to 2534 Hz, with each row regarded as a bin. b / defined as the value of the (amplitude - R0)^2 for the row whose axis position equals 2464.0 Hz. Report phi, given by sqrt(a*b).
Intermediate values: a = 0.33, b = 0.001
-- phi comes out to 0.016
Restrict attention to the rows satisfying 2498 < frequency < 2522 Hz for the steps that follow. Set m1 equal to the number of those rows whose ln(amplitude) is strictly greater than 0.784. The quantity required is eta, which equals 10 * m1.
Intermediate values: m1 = 1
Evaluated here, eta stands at 10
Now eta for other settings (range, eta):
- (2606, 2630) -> 40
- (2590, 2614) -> 20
